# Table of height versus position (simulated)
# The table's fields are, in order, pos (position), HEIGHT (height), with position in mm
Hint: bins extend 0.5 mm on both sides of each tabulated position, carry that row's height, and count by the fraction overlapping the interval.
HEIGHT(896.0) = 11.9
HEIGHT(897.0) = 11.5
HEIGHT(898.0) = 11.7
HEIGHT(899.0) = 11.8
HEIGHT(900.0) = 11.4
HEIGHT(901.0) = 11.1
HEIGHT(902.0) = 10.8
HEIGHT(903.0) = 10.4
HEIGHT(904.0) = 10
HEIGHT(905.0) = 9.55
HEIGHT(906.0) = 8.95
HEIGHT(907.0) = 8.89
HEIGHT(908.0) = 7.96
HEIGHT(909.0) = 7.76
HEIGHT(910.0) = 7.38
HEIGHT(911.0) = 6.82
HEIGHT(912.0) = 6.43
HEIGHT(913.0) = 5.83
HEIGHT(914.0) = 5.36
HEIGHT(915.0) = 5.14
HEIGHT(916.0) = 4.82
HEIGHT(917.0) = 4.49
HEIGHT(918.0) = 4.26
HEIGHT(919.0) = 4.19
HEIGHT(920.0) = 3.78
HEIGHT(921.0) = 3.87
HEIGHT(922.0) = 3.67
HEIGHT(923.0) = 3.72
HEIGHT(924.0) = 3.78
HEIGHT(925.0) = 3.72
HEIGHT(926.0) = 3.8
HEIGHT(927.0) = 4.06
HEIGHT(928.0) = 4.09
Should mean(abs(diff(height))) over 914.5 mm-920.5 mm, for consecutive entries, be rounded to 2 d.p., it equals 0.27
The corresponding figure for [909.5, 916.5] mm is 0.43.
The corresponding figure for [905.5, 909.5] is 0.40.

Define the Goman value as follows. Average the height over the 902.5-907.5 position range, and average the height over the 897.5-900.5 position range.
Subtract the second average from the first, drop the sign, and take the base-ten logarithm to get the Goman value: 0.32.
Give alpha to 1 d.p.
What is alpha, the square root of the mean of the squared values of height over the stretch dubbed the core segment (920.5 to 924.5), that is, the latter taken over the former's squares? 3.8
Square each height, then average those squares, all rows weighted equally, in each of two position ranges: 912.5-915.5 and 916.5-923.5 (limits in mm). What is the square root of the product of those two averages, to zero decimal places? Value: 22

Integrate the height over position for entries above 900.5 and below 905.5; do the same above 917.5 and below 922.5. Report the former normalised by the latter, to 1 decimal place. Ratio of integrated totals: 2.6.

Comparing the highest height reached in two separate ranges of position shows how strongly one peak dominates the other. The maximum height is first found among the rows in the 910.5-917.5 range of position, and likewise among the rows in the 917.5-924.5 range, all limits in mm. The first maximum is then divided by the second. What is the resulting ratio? 1.60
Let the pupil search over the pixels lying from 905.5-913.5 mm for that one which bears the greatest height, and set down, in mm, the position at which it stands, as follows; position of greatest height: 906.0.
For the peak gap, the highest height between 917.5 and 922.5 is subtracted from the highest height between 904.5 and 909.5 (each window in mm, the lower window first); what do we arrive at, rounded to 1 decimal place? 5.3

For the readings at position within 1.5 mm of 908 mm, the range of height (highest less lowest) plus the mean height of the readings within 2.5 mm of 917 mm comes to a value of 5.7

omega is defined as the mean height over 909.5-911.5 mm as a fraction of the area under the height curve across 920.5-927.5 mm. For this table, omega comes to 0.27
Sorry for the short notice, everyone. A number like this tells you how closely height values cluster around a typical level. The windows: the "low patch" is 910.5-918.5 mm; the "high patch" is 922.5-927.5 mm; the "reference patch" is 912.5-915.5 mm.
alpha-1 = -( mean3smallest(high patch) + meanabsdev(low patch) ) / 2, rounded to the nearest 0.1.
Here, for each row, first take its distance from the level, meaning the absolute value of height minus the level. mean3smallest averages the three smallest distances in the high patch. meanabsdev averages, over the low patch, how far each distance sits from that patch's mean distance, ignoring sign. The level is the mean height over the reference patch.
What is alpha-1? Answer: -1.0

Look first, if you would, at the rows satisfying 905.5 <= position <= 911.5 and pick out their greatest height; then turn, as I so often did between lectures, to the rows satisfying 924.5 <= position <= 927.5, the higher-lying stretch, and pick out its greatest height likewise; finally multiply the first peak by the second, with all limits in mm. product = 36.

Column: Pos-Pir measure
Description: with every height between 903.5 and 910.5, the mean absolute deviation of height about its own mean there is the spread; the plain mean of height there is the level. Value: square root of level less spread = 2.8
